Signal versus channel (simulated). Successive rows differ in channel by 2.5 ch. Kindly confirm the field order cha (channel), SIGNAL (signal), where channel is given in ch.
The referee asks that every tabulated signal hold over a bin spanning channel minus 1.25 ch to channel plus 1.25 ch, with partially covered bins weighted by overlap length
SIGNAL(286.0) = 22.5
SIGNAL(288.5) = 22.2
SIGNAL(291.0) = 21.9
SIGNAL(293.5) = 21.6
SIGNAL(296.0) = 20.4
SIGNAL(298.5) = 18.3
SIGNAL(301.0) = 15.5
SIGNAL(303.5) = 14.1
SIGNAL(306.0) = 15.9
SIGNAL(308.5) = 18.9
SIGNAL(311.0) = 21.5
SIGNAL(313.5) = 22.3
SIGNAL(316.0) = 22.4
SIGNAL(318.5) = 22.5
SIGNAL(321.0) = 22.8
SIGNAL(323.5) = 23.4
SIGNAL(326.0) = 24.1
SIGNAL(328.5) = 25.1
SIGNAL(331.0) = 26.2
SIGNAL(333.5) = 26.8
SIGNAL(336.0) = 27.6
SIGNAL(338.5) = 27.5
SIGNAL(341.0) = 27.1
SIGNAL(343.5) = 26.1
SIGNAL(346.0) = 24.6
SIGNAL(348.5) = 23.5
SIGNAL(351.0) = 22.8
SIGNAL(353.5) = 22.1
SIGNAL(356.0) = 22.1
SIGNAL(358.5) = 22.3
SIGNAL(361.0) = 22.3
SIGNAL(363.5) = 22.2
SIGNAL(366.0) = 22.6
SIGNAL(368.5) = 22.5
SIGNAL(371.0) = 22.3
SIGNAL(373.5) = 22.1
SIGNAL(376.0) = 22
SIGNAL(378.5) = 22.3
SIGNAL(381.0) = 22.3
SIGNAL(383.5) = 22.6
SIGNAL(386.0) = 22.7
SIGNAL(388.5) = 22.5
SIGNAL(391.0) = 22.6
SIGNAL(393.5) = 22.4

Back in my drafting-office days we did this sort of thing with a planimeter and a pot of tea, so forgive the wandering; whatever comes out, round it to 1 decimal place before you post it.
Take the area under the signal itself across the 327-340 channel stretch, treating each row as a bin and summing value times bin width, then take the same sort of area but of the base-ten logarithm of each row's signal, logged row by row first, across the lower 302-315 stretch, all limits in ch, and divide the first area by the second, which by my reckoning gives 21.1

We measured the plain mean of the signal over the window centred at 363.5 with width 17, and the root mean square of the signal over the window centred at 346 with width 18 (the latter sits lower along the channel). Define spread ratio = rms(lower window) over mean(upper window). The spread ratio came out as 1.11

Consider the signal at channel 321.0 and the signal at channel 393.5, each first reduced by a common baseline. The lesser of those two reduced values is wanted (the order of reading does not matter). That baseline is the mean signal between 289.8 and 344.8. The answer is 0.0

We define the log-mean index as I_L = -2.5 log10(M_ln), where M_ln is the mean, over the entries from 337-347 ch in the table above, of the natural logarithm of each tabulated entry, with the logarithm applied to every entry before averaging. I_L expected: -1.29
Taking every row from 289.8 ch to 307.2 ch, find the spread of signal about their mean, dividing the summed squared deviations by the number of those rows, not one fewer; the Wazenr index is 2.9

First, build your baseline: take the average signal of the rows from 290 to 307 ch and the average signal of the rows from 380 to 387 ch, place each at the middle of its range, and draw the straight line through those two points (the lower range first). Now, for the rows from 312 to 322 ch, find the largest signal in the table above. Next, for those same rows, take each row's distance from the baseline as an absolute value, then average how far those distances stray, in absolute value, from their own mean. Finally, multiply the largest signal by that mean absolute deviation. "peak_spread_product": 1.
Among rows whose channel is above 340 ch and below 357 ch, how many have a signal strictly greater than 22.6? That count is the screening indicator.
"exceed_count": 5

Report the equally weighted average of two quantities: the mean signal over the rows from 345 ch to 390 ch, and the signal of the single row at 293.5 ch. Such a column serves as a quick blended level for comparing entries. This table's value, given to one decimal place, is 22.1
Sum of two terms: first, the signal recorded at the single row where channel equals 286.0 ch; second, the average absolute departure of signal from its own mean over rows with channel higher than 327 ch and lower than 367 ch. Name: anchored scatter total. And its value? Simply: 24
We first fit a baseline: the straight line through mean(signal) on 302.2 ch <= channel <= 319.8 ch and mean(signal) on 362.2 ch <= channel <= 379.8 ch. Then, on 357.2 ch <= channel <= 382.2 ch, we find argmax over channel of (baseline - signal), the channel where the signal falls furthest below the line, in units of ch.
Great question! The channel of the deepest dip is 376.0 ch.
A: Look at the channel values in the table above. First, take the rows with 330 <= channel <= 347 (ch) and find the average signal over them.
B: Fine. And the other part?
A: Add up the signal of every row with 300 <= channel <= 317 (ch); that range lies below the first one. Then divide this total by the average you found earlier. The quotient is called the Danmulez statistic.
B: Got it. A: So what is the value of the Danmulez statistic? 4.9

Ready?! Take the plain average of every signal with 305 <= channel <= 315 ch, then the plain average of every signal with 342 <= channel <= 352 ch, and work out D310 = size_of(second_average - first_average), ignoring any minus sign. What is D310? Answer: 5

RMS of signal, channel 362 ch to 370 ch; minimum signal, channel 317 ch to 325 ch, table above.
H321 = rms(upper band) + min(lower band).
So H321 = 44.9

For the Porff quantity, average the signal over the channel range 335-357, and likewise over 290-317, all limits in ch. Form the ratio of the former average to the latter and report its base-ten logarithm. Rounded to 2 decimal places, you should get 0.11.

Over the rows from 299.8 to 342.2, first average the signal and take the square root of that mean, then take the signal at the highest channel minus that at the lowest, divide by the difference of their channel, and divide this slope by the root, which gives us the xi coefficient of 0.06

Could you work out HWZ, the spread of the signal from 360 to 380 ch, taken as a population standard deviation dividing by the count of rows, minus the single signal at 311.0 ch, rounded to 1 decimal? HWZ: -21.3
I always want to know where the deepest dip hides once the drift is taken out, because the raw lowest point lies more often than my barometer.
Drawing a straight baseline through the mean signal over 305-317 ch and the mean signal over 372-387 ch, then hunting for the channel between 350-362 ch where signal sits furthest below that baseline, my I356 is 356.0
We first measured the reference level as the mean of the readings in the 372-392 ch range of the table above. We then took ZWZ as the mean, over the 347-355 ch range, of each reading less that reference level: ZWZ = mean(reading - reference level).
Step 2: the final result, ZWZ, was 0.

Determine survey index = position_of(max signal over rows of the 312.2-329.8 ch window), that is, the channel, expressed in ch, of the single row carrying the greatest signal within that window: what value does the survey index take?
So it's 328.5 ch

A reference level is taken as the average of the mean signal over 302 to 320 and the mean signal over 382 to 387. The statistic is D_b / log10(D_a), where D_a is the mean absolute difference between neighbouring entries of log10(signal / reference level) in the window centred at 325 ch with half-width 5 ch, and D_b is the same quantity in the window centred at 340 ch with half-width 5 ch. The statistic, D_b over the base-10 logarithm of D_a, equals -0.0044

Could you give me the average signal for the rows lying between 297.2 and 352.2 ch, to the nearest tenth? 22.7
